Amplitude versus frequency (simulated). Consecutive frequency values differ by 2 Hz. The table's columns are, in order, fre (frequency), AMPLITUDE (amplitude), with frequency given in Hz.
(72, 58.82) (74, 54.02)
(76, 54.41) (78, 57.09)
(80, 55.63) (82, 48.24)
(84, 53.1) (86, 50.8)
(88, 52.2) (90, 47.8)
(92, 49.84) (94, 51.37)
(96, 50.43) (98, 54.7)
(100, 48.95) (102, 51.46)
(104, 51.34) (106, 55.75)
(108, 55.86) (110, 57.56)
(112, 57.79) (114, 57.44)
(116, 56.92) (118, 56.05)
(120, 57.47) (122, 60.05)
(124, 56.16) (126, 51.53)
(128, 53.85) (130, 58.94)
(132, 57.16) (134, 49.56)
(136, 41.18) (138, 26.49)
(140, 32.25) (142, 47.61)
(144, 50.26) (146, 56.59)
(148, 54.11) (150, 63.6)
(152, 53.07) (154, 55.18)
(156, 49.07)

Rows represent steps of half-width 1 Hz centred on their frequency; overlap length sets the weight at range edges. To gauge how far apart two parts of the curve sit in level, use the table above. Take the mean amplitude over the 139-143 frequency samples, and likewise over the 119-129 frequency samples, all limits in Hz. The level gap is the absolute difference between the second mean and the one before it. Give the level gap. 16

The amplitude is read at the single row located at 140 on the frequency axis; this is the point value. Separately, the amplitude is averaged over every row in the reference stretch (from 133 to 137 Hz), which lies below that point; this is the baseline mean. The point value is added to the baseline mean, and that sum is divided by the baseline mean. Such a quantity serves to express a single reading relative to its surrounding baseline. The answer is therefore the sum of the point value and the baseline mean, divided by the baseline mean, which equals 1.71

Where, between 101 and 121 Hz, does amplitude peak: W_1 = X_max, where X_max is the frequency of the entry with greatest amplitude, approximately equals 112 Hz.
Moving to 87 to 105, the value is 98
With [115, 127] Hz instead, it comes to 122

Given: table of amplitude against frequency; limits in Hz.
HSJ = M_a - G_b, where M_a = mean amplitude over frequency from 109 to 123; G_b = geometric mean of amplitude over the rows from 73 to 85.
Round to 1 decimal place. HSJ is 3.9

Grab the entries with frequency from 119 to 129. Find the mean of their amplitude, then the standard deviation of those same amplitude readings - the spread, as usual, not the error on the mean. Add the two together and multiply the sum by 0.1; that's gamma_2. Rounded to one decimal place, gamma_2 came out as 5.9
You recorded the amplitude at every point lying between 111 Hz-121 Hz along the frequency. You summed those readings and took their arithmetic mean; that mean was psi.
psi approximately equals 57.1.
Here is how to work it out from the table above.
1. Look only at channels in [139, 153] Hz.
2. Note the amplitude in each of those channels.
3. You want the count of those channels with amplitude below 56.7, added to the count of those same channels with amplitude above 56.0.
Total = 8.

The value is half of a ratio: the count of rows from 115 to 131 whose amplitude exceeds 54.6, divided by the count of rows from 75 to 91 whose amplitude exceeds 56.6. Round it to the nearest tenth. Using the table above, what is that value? 3.0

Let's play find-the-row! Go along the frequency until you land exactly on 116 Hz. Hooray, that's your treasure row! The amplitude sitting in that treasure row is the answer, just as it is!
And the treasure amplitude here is 56.92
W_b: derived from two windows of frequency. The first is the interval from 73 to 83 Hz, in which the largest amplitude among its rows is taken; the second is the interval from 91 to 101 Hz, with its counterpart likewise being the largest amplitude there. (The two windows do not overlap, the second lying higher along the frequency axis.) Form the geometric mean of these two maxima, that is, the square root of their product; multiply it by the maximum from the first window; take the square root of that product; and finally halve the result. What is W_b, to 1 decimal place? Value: 28.2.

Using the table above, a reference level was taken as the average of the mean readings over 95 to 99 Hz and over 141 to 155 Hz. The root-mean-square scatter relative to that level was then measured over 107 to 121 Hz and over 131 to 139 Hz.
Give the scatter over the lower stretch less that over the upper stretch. -11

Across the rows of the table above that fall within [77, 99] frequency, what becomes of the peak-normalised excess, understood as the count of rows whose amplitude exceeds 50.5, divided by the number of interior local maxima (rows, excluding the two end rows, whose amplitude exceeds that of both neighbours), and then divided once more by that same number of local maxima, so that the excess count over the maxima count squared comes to 0.8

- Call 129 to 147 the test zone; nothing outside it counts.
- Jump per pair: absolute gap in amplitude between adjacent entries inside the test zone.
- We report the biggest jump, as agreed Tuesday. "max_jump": 15.4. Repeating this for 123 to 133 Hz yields 5.1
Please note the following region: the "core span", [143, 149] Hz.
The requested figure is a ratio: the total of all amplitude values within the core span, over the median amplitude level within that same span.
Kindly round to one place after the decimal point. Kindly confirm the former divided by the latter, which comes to 3.0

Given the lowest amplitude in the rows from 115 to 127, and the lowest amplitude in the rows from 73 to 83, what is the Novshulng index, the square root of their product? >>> 50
